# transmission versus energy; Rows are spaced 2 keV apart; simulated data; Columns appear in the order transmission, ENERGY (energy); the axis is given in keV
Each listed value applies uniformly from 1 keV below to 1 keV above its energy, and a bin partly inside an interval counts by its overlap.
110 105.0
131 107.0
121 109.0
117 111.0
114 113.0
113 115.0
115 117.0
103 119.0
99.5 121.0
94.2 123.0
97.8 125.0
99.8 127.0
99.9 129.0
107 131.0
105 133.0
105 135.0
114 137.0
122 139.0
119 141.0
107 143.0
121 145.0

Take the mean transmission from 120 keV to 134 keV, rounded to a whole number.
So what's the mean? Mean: 100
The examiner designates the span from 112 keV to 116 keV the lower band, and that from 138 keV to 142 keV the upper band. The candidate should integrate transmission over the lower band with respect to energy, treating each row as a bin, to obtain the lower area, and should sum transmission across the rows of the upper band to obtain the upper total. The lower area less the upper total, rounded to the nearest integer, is 213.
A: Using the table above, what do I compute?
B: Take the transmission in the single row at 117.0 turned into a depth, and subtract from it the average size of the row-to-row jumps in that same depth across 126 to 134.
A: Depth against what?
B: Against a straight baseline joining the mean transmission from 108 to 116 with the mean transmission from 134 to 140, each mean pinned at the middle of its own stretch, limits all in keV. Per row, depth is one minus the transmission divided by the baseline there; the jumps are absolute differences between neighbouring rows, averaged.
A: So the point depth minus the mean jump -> -0.02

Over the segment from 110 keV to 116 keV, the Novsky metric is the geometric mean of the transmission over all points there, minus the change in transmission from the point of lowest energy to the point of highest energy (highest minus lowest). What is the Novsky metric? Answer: 119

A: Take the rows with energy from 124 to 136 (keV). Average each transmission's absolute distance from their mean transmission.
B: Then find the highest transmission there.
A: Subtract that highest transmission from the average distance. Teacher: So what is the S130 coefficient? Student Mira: -104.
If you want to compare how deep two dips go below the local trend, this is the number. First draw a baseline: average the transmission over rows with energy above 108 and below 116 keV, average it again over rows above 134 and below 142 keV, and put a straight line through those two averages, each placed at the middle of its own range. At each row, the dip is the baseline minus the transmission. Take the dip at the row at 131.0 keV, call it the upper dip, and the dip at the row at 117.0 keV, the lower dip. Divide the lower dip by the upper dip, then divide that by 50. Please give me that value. 0.002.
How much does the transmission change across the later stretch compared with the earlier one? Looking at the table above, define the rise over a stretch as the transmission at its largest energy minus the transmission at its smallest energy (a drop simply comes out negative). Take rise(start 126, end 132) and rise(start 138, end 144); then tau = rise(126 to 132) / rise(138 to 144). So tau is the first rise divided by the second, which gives 0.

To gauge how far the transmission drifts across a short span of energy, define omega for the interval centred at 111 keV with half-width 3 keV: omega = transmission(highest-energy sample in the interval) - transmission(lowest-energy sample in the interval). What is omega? -7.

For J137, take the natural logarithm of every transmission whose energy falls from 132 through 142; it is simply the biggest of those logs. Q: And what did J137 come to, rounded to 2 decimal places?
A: 4.80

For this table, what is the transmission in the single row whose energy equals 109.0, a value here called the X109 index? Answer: 121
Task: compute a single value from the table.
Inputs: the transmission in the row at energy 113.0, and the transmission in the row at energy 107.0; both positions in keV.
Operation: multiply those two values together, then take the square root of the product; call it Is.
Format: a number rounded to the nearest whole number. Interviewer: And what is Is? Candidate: 122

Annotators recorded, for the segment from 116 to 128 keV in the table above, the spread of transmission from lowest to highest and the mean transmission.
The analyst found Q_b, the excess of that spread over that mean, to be -81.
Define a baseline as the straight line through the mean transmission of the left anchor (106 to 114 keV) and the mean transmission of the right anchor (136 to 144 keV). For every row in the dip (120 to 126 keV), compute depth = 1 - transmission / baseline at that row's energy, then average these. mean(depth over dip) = 0.18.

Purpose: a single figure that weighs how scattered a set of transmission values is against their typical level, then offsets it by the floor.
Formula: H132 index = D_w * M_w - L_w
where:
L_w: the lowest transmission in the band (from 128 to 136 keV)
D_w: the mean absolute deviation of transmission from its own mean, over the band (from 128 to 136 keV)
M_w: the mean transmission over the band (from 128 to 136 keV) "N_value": 125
